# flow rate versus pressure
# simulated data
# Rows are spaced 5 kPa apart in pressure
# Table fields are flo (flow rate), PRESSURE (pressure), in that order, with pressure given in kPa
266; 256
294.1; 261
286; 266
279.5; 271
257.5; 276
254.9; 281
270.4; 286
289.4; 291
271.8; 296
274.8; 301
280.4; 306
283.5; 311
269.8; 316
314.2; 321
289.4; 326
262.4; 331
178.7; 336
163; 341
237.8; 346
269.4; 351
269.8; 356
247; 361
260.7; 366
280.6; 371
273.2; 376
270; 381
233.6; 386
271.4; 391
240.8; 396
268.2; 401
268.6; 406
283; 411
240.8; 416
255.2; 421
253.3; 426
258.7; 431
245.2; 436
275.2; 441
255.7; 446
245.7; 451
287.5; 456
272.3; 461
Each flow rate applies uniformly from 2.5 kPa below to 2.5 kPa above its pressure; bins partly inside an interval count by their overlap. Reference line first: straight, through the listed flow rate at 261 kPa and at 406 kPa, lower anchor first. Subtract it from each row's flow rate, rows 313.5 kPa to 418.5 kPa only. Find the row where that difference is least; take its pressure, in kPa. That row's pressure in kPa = 341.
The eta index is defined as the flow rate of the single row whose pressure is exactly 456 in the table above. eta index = 287.5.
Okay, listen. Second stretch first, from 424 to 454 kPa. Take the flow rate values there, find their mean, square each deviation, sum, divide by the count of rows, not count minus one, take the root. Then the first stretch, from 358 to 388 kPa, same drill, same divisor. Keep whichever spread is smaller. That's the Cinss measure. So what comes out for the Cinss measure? 10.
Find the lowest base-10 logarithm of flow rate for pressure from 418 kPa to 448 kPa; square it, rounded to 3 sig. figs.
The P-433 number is 5.71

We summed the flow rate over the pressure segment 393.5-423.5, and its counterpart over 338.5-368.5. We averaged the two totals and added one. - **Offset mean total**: 1503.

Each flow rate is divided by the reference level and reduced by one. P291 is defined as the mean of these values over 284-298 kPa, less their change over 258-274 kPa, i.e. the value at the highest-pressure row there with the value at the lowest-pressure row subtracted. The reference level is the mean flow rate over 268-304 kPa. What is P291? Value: 0.08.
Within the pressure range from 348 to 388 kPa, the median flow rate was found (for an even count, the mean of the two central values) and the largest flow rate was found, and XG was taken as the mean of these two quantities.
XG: 275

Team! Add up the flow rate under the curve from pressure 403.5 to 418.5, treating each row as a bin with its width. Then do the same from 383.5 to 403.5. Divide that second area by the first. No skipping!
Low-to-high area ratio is 1.3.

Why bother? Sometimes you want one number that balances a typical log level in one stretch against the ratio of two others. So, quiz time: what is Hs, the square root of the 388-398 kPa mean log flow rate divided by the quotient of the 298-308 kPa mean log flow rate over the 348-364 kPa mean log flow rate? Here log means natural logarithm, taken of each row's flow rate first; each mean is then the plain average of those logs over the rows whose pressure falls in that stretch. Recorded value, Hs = 2.34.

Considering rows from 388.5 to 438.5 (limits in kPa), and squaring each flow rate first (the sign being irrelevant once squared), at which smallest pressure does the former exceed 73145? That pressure 391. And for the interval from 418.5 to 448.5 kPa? 441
